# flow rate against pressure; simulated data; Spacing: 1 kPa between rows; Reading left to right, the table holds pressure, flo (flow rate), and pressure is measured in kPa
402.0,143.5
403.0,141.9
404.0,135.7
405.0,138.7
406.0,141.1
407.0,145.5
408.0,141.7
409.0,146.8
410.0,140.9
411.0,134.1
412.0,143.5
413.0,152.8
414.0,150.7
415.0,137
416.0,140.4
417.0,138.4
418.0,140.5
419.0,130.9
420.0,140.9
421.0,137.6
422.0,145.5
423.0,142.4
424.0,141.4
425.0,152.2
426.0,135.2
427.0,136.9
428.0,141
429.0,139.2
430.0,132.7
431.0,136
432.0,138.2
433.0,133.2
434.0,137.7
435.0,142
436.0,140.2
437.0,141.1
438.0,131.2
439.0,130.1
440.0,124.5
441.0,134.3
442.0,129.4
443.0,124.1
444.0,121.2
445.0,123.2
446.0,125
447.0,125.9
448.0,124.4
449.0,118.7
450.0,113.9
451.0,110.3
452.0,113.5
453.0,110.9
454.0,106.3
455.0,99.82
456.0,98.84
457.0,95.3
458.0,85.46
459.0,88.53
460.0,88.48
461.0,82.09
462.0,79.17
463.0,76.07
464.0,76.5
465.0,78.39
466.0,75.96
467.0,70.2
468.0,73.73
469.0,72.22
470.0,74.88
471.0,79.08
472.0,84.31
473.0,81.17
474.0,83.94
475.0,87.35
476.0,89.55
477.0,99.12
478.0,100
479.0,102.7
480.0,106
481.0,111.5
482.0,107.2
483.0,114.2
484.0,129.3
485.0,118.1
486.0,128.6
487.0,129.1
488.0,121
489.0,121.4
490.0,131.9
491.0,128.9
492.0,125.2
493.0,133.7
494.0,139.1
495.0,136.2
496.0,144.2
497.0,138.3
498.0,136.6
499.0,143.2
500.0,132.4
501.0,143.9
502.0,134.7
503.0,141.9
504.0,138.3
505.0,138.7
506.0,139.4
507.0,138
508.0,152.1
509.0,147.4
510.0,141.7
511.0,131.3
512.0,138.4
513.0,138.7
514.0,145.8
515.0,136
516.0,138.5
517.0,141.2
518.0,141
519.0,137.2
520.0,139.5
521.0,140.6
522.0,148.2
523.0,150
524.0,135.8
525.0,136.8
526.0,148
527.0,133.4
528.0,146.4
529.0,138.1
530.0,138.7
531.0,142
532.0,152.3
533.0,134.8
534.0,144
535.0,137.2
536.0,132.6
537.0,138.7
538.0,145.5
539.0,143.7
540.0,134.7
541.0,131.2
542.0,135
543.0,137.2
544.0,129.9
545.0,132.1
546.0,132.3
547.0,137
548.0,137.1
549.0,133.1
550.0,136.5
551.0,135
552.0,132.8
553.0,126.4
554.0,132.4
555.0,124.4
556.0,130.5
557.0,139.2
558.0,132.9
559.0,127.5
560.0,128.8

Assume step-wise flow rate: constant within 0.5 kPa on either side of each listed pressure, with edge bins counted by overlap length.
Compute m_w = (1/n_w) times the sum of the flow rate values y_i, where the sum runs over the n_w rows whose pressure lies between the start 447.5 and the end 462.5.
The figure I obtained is 101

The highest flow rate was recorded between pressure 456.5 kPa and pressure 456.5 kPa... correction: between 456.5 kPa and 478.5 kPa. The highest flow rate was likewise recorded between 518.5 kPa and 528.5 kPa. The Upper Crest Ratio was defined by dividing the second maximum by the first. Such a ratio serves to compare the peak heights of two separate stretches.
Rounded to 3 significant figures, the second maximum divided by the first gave 1.50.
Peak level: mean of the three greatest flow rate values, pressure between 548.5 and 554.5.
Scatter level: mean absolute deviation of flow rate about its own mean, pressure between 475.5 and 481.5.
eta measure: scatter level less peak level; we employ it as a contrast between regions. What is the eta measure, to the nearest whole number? -130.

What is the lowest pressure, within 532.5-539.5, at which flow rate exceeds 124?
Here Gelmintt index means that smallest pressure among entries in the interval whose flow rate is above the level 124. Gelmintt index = 533.0 kPa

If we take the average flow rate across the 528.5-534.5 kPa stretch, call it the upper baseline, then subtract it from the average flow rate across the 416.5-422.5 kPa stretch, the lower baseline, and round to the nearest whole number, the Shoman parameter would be -3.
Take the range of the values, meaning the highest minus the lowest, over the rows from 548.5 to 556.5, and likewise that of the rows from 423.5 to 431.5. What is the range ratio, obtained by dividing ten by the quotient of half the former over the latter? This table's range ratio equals 32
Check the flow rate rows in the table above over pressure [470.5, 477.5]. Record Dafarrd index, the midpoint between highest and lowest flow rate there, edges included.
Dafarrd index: 89.1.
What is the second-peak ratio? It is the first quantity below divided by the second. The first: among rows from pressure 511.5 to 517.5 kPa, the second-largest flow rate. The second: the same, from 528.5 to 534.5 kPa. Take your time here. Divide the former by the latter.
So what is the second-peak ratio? 0.98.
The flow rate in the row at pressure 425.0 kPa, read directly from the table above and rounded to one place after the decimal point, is 152.2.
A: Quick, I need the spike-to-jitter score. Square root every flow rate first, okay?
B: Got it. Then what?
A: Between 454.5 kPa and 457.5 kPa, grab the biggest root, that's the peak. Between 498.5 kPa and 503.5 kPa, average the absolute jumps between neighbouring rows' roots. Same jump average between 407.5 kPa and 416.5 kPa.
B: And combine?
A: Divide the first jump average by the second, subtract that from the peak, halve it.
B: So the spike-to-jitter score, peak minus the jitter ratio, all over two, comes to 4.29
